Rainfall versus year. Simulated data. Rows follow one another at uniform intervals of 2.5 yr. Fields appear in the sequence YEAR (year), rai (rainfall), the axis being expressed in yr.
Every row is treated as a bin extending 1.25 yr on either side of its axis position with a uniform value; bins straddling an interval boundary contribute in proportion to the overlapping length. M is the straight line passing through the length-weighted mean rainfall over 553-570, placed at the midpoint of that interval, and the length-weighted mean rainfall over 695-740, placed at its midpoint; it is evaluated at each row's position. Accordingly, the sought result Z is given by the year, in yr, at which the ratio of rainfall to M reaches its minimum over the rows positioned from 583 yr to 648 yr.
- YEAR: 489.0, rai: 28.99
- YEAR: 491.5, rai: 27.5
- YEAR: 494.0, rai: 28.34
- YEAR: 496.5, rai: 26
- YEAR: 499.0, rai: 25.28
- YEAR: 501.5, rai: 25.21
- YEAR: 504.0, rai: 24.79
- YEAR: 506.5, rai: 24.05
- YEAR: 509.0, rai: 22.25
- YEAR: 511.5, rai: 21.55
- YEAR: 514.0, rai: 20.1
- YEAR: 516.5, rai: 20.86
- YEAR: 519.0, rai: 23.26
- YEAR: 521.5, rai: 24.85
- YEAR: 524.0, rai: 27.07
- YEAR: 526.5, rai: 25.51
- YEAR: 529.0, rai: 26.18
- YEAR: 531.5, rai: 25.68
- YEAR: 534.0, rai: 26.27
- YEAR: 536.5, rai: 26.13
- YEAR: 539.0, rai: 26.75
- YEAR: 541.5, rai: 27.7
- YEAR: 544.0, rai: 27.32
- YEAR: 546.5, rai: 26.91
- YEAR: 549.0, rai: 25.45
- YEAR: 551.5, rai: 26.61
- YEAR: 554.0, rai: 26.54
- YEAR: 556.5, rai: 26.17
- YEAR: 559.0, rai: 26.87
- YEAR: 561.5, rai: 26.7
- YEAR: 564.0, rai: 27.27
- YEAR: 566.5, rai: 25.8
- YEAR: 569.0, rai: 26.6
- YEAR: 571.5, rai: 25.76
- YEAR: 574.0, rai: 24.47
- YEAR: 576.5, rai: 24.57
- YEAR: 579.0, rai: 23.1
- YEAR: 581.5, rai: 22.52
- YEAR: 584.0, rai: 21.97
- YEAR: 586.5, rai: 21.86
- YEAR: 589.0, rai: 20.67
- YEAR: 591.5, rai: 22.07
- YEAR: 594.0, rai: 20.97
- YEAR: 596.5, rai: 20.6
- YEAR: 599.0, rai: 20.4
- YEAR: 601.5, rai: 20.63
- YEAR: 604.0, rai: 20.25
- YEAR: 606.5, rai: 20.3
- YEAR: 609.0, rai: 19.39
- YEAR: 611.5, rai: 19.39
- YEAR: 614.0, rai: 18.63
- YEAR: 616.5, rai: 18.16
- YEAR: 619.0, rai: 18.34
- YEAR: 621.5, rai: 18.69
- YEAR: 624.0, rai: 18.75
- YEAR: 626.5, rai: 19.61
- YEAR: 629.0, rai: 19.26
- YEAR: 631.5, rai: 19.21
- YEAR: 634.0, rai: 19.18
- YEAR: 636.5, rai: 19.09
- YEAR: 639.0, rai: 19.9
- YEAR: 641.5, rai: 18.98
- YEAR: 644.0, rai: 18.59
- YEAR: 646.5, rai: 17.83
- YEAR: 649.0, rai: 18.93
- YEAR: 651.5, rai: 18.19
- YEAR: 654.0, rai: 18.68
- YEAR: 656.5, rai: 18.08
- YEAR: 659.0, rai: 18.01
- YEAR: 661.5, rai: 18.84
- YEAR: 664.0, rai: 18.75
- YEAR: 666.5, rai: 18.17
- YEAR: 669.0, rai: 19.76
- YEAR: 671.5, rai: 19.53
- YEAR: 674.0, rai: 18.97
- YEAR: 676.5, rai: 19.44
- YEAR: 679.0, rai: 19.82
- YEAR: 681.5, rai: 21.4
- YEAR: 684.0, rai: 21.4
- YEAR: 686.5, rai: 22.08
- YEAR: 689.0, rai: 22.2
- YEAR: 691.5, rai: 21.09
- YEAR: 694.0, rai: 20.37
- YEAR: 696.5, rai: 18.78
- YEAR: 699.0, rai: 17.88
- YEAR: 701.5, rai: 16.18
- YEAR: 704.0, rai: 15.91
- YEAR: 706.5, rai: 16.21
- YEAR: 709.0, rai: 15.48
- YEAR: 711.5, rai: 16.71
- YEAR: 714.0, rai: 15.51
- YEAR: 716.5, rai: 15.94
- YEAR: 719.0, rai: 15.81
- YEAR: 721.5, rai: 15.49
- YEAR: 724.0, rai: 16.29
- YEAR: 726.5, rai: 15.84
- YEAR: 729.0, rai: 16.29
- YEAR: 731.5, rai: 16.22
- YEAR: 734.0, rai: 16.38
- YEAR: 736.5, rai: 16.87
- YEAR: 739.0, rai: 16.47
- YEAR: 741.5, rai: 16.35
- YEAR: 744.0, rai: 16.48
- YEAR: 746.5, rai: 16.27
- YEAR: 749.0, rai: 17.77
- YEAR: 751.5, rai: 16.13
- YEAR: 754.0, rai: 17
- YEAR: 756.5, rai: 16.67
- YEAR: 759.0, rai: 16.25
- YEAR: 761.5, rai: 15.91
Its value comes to 616.5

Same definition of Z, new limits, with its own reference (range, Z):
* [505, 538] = 514.0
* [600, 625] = 616.5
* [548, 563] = 549.0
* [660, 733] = 709.0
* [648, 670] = 651.5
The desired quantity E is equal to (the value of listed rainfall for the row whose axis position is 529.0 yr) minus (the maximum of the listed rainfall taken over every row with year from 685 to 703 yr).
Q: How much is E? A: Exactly 4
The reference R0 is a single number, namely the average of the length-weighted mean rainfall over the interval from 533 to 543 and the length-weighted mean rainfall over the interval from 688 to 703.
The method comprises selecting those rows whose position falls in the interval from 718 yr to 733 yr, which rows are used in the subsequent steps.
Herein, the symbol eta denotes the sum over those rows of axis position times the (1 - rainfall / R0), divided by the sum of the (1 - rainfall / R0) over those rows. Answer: 725.1 yr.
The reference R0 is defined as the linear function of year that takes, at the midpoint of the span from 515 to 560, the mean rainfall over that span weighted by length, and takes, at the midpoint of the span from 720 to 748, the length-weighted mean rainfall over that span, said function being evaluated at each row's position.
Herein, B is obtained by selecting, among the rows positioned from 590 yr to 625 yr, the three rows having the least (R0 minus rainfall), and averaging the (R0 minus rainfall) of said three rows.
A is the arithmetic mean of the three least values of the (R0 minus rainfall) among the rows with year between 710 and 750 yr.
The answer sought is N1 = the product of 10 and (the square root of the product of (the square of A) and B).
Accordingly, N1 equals 16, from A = -1.2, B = 1.80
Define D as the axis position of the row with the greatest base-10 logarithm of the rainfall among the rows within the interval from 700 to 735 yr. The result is 711.5 yr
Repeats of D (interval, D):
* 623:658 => 639.0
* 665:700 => 689.0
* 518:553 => 541.5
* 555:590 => 564.0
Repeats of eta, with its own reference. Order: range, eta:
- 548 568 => 558.1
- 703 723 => 712.9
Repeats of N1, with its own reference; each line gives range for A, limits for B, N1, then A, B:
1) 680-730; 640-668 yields 35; -3.3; 1.10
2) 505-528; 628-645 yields 9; 0.7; 1.59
